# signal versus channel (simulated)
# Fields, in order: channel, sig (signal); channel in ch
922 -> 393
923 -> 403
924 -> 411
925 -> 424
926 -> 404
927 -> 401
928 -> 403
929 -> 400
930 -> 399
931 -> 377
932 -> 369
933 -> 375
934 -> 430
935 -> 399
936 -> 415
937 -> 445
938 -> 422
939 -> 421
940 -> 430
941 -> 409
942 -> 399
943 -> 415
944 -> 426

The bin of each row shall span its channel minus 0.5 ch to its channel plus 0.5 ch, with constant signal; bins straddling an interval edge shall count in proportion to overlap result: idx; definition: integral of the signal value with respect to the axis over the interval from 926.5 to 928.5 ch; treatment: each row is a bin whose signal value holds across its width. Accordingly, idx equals 804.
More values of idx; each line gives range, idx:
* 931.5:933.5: 744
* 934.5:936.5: 814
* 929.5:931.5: 776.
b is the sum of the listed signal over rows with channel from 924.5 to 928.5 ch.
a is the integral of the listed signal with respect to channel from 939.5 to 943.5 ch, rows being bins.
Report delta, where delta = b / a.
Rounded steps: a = 1653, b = 1632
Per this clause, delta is 0.99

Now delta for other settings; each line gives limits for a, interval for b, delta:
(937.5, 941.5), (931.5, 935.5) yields 0.94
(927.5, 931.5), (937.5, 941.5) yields 1.07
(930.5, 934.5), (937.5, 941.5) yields 1.08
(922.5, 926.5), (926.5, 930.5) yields 0.98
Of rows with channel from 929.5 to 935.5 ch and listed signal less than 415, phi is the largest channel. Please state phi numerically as 935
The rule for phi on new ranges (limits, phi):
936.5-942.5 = 942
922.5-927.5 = 927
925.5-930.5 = 930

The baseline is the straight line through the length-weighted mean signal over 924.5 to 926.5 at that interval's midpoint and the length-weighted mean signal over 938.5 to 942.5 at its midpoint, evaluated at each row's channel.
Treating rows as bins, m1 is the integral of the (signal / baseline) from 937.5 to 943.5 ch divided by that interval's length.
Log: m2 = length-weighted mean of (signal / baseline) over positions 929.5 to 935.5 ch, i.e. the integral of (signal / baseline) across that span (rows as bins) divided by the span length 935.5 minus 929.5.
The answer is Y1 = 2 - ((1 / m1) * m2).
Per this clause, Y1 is 1.06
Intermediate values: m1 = 1.00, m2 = 0.94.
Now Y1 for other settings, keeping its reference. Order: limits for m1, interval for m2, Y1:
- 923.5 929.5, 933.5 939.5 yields 0.96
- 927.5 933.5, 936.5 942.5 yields 0.91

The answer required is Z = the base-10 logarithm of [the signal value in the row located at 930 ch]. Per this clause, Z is 2.60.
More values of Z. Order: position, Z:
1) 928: 2.61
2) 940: 2.63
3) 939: 2.62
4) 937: 2.65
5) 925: 2.63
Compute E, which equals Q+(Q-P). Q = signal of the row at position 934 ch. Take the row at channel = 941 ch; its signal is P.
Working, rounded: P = 409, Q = 430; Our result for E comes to 451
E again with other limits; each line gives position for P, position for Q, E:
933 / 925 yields 473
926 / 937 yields 486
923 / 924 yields 419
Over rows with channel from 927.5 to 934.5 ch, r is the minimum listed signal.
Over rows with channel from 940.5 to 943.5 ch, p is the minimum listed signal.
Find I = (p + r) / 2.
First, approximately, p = 399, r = 369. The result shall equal 384.0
